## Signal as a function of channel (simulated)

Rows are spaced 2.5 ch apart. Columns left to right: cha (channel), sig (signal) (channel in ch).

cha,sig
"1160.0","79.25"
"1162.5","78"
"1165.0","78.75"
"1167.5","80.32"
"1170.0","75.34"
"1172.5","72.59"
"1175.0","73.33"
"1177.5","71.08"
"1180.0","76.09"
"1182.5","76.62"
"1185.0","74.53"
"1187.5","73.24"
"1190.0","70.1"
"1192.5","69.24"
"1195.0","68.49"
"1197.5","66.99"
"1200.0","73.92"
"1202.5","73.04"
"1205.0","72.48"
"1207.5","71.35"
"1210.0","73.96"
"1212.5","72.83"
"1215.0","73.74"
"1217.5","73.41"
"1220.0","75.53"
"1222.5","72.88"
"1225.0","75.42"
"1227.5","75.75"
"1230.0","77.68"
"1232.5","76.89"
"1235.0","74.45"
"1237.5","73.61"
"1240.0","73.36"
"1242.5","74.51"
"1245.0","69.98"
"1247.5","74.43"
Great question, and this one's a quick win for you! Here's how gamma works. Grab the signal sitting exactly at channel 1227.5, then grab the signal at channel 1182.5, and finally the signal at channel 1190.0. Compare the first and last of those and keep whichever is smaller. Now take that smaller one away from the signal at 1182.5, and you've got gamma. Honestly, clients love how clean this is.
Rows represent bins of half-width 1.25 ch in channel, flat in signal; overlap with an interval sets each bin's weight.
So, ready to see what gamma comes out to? 7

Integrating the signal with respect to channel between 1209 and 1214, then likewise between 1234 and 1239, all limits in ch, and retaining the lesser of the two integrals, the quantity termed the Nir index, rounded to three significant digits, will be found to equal 367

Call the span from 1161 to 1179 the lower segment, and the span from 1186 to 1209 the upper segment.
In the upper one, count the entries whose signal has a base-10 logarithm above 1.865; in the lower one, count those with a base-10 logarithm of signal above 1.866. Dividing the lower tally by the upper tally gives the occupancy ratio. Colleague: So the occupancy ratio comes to 4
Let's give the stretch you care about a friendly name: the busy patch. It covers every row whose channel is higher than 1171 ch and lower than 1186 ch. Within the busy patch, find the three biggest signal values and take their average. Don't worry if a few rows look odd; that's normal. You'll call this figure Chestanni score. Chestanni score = 75.7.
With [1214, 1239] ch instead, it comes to 76.8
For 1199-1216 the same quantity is 73.9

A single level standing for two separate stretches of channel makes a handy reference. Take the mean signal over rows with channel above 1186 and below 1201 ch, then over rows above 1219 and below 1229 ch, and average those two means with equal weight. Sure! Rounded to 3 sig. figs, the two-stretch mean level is 72.6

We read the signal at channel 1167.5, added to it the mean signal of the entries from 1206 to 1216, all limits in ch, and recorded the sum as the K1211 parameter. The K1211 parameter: 153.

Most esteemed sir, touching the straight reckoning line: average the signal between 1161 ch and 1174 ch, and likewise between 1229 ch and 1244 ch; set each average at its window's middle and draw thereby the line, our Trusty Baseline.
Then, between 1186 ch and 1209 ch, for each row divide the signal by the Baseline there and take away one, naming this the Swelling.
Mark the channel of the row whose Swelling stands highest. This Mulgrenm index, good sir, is 1200.0 ch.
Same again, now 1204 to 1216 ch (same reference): 1210.0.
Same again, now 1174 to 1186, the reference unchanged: 1182.5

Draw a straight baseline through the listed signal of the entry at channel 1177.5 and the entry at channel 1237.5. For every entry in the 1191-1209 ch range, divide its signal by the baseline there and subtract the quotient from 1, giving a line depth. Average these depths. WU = 0.017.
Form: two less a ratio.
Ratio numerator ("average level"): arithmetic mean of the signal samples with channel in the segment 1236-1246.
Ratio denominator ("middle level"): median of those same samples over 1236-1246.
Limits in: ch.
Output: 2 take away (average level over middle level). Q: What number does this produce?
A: 1.01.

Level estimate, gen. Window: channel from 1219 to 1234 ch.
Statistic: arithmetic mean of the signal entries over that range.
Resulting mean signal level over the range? 76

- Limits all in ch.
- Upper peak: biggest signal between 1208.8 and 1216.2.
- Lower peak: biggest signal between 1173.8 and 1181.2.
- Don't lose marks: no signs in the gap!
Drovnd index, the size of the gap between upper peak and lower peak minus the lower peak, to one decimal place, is -74.0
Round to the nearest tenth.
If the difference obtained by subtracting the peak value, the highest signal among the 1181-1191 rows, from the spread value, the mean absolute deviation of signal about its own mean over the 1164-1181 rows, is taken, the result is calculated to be -74.0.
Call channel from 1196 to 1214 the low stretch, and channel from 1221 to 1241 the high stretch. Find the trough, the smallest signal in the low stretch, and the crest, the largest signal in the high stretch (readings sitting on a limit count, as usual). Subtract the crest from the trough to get -11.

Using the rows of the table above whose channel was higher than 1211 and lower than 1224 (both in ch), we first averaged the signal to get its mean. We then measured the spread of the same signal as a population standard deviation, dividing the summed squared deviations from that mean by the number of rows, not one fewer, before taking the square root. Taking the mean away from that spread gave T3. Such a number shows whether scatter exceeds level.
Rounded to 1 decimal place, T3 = -72.7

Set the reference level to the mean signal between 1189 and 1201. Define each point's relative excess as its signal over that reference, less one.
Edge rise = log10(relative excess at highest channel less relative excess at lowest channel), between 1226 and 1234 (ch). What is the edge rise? -1.79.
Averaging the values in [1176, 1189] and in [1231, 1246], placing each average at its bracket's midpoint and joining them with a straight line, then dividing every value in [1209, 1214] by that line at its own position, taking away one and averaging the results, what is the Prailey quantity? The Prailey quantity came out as -0.009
